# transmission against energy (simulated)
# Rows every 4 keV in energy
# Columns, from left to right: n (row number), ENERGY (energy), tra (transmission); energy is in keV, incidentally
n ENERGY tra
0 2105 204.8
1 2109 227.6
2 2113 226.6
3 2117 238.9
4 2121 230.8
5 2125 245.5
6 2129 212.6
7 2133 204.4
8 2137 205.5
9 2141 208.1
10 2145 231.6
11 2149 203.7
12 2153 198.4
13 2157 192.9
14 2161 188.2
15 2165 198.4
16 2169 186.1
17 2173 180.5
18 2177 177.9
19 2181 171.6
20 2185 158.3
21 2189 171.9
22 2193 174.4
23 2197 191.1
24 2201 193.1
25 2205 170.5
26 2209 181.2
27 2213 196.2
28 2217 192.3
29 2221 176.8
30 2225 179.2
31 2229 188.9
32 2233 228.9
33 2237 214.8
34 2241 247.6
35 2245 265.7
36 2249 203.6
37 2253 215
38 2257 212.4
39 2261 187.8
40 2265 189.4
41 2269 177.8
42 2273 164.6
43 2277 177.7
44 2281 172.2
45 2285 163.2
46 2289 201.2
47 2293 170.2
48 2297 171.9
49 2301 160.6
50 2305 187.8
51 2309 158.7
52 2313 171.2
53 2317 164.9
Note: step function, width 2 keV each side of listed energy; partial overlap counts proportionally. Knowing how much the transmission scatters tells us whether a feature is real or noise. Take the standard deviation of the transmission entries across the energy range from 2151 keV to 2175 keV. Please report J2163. 7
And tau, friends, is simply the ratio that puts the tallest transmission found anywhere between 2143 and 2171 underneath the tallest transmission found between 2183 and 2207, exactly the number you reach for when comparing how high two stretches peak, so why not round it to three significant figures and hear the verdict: 0.834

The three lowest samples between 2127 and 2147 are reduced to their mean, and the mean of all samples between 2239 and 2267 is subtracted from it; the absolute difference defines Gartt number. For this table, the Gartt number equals 11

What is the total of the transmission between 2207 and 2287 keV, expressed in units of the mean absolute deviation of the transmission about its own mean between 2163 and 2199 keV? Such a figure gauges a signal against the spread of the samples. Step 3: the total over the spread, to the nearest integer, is 438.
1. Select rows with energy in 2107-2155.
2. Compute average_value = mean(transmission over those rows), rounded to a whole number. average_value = 219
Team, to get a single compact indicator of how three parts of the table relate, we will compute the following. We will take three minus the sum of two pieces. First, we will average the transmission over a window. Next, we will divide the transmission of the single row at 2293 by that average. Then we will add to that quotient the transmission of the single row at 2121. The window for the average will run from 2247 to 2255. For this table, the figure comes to -229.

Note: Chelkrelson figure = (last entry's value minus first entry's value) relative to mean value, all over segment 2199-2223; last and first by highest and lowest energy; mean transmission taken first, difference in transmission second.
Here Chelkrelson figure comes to -0.1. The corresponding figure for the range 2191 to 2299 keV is 0.0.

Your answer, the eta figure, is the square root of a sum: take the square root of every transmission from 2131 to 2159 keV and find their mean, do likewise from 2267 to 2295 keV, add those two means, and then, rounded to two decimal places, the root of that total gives 5.25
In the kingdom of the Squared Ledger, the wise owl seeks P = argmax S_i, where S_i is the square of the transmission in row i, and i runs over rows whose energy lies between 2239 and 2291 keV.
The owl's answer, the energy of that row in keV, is 2245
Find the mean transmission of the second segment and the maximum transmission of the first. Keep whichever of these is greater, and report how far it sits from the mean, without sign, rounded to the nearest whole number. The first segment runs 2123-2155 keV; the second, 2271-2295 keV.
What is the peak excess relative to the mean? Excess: 71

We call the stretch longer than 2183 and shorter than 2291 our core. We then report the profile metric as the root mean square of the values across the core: 194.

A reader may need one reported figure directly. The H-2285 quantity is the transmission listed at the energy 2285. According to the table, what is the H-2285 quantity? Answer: 163.2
